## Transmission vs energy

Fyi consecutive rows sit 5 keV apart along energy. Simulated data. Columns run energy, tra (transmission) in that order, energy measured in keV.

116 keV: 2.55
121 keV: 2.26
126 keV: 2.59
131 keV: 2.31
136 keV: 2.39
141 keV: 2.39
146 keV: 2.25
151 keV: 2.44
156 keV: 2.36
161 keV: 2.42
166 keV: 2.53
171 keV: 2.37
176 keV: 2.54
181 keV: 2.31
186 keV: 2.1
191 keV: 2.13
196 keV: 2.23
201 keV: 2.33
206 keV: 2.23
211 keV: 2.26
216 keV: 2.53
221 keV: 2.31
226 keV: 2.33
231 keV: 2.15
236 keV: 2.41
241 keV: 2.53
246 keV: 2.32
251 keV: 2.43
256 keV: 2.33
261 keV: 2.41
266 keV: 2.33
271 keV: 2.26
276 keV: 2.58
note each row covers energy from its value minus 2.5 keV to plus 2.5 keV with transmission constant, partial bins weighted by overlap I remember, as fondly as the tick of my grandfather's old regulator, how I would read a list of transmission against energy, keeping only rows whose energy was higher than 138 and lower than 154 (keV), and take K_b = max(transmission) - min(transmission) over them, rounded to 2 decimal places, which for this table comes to 0.19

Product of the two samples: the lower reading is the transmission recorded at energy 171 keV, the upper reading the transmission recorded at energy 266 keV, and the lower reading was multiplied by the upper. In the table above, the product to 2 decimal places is 5.52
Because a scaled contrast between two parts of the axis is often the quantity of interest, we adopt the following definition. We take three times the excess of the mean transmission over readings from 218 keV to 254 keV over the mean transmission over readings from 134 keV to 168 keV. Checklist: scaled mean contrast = -0.1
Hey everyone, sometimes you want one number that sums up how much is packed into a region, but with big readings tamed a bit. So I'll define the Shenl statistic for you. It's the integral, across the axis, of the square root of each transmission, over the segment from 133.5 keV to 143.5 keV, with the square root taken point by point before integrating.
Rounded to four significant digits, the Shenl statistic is 15.46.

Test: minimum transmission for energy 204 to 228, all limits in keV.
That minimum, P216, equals 2.23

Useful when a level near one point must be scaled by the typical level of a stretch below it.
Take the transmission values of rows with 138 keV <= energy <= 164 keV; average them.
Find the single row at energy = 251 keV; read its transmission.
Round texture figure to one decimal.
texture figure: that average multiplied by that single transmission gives 5.8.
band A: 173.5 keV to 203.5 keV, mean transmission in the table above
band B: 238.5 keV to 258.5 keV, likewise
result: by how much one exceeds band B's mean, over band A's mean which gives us -0.617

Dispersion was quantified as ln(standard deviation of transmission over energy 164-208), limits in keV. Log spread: -1.9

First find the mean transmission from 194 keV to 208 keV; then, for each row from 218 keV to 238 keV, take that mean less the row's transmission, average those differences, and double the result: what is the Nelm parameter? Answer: -0.07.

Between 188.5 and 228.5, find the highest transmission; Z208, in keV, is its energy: 216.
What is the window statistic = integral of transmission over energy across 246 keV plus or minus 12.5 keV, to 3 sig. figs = 60.1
